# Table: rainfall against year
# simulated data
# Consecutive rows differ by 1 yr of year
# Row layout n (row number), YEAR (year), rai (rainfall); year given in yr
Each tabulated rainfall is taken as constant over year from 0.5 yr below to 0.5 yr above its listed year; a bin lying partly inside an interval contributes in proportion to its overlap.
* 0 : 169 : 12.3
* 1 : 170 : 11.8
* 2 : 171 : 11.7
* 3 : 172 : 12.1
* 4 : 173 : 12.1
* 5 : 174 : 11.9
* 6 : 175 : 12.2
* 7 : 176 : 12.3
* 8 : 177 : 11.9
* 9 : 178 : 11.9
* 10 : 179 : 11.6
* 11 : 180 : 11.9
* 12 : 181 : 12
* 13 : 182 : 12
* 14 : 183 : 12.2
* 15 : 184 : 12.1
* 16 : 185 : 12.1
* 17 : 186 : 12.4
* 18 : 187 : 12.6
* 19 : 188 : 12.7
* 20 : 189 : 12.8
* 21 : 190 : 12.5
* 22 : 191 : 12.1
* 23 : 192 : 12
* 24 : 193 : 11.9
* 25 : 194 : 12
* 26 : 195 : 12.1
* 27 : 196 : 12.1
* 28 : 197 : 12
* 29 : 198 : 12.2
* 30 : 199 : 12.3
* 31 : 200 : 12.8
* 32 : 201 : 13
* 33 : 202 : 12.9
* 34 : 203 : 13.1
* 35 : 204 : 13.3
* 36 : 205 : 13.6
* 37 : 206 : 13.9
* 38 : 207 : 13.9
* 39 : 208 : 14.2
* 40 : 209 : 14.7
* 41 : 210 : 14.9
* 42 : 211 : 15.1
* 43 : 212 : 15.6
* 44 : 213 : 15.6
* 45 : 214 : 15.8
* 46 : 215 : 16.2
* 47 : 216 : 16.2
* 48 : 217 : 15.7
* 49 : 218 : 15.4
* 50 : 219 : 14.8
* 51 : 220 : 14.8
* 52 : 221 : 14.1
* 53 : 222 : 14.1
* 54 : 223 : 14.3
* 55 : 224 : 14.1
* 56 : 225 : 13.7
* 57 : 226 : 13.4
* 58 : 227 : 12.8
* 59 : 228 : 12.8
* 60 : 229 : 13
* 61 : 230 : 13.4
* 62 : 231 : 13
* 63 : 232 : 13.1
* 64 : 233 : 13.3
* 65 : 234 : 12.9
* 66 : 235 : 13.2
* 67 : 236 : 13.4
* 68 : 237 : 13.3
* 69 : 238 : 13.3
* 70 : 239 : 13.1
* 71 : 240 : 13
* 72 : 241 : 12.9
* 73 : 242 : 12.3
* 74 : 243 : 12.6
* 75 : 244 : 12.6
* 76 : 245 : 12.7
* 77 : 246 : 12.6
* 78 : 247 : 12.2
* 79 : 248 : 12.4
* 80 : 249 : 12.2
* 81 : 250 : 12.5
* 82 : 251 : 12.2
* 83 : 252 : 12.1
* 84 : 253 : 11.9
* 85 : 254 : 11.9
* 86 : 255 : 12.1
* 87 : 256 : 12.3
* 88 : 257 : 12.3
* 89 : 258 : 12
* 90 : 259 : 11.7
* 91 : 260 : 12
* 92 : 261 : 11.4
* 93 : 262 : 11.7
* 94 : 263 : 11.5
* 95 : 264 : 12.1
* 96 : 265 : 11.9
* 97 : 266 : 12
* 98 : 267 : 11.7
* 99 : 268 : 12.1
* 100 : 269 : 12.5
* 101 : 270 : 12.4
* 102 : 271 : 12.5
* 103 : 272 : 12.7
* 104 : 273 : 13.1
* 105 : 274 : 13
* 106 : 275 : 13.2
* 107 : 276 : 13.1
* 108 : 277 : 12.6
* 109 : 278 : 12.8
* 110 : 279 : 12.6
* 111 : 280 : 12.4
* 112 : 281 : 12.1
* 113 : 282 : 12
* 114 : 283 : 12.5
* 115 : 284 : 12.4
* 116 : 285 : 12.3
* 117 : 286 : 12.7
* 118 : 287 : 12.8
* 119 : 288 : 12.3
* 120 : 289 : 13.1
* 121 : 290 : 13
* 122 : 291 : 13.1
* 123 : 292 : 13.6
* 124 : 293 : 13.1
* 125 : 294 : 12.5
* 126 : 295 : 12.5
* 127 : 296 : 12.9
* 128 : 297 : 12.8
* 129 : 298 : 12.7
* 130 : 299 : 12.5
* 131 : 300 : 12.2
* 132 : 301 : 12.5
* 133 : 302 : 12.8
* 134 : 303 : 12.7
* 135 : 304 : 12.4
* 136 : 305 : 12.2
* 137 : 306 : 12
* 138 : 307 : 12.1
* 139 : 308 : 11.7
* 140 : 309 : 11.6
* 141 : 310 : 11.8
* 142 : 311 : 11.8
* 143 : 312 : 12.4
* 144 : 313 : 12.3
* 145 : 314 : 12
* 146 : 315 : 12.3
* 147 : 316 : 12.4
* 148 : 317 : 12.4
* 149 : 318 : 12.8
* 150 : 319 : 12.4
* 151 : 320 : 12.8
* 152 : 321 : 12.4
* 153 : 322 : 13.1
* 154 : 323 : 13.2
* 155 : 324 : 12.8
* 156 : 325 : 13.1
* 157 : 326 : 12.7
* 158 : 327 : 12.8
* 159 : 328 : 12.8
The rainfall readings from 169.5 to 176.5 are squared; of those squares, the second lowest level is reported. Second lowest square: 139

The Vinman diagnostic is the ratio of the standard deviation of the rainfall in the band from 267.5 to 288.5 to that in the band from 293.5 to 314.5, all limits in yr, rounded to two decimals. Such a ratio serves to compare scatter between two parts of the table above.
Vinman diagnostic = 0.88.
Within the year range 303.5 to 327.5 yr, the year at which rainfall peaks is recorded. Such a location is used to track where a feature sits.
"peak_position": 323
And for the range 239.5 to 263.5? 240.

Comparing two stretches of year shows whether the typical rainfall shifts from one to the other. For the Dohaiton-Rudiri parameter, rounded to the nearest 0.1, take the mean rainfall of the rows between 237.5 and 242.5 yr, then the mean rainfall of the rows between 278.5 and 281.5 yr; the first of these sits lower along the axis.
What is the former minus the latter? 0.6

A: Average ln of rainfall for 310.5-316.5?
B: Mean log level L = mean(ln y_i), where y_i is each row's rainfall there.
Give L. 2.50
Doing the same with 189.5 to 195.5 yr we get 2.49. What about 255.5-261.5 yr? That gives 2.48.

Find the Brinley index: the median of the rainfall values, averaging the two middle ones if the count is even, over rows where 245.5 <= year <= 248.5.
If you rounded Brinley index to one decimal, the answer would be 12.4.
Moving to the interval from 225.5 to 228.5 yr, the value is 12.8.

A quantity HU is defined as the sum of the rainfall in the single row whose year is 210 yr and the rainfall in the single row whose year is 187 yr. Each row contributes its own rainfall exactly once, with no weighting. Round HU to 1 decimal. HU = 27.5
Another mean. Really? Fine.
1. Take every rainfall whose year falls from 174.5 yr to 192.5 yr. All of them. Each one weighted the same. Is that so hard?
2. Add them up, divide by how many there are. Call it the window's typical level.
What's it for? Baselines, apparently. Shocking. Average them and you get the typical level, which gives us 12.2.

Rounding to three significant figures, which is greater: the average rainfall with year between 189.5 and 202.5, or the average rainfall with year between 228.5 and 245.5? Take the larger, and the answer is 13.0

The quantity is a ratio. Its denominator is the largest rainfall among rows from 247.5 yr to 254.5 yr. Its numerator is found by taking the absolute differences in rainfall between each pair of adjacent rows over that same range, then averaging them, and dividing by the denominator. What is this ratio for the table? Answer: 0.015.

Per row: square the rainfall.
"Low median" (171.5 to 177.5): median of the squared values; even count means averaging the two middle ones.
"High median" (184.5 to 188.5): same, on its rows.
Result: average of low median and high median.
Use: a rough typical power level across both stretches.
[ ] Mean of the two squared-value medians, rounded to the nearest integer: 151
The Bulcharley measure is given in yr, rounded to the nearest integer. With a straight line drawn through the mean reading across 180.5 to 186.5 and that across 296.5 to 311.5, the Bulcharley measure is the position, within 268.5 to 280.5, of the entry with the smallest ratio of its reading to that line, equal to 280 yr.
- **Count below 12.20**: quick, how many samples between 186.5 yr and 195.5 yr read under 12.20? 5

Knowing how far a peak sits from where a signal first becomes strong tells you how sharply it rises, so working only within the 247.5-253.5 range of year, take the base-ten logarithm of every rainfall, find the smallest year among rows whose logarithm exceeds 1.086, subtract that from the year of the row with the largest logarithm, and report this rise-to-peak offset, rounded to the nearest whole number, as 2 yr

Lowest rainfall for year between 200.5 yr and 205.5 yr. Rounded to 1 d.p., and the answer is 12.9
